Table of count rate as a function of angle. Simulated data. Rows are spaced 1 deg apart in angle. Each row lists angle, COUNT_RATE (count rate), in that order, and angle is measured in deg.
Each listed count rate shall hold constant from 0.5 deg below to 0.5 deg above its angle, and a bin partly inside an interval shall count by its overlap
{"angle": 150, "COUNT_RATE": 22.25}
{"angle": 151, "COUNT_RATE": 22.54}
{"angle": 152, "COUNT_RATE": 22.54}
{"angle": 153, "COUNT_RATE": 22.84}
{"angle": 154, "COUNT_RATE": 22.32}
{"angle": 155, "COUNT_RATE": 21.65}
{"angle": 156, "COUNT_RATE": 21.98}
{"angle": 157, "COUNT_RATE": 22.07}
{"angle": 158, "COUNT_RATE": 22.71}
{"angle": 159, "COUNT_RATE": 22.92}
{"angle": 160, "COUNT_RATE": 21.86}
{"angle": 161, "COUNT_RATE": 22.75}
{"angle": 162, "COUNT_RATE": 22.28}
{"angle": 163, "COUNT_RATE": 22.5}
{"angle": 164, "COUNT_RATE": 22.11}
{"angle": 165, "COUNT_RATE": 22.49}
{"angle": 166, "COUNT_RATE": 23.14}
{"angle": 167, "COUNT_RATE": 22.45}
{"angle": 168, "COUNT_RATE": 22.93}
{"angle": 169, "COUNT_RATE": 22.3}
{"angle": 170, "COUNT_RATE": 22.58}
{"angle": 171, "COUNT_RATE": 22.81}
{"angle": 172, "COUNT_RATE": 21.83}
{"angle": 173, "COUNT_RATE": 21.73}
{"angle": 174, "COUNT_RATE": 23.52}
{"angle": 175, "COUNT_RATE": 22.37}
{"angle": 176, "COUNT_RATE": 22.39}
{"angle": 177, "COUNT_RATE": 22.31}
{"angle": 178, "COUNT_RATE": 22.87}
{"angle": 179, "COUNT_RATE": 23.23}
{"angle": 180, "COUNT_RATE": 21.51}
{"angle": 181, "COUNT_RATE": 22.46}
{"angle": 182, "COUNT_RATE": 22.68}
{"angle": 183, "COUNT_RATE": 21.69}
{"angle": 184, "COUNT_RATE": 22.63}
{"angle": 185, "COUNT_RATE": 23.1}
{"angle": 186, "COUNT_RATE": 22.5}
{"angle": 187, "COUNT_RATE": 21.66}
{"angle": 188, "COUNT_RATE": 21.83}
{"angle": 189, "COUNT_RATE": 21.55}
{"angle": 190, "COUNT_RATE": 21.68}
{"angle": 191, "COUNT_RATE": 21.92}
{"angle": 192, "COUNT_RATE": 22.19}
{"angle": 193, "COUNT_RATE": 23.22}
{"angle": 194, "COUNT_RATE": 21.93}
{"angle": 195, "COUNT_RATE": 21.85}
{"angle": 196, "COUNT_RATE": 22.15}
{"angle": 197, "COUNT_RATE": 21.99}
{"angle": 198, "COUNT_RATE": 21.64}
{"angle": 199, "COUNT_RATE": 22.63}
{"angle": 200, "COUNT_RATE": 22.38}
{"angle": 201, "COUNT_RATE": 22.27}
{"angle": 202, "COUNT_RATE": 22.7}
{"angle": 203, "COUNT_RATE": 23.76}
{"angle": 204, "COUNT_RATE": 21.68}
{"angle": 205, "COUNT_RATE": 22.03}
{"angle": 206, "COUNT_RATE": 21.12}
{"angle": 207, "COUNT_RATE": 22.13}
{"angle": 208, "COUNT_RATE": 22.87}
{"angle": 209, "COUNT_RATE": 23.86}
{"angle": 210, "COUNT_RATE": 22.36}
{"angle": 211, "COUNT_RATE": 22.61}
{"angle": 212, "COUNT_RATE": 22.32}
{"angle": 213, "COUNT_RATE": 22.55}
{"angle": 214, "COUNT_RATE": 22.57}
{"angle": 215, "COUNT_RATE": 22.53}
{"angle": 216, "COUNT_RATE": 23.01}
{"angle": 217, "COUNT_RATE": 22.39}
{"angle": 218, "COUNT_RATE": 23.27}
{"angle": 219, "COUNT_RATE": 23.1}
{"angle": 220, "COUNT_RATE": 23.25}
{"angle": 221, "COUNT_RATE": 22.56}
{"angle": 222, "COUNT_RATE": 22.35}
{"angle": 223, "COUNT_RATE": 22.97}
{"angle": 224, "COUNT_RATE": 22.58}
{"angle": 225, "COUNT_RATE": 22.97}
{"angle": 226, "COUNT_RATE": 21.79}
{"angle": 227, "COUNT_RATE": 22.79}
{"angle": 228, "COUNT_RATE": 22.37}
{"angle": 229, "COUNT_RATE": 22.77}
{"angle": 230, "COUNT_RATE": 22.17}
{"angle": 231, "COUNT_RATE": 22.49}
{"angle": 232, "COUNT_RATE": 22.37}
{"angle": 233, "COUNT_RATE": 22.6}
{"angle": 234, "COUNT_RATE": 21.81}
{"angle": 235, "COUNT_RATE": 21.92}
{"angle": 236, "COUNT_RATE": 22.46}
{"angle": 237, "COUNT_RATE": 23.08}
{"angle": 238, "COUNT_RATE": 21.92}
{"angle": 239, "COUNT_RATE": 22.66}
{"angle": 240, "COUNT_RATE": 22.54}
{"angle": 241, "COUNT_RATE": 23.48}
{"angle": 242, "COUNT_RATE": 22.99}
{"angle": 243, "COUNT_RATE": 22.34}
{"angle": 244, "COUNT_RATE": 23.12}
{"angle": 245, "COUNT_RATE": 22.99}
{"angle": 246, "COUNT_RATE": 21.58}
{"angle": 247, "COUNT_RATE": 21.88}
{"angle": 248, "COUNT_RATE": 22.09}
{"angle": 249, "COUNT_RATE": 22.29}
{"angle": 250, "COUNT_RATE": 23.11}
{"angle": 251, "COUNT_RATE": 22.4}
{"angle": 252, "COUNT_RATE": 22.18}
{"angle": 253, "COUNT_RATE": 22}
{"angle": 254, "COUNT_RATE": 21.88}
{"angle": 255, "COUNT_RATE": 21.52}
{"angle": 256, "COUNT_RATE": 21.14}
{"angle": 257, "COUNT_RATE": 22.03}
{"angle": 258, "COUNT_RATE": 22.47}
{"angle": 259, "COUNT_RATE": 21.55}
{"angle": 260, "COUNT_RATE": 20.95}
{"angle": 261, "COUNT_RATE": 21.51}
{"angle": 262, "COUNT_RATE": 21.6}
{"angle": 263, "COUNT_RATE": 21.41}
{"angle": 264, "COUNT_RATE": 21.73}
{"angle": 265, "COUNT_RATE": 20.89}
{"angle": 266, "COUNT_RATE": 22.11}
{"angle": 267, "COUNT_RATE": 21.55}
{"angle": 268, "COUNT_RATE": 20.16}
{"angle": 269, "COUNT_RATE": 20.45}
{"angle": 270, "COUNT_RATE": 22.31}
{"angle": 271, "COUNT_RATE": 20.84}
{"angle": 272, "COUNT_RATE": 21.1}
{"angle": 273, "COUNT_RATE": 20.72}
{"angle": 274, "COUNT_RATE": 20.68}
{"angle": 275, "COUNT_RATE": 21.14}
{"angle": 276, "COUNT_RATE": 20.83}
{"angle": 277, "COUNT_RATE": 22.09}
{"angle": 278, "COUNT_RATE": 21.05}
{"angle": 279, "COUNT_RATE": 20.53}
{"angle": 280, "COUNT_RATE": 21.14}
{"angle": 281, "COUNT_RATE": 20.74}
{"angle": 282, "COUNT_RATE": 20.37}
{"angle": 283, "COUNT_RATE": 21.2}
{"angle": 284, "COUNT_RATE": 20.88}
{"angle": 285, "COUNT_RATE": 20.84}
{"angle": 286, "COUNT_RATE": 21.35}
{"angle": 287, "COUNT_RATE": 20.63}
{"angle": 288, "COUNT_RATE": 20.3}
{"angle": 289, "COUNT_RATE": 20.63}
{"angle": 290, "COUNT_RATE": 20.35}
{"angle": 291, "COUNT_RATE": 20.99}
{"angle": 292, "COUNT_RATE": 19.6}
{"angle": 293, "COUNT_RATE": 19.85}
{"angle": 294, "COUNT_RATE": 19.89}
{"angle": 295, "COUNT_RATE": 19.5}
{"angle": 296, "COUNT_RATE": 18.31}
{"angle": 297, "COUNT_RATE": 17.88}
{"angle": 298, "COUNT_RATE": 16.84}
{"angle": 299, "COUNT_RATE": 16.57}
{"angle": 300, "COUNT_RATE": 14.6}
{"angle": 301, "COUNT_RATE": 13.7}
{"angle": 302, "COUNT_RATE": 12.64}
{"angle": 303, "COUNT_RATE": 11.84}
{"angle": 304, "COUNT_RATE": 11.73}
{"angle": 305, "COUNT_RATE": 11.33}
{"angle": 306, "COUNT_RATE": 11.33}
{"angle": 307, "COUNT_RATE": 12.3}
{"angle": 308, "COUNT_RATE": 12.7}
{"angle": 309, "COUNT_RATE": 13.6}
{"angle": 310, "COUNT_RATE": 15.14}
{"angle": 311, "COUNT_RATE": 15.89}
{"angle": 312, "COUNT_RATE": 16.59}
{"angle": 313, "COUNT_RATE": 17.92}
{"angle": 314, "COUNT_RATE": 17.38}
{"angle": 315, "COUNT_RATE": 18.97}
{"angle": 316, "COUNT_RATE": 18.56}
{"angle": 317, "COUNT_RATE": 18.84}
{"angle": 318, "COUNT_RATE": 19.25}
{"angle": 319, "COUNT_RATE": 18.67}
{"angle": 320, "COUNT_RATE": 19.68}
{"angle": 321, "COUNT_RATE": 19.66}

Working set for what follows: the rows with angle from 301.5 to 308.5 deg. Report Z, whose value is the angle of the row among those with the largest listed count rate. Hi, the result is 308 deg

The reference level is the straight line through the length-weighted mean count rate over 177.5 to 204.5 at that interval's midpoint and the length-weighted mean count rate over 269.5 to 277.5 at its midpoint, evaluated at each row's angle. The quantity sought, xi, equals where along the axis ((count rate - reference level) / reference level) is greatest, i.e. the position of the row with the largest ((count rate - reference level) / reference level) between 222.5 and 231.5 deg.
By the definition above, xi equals 225 deg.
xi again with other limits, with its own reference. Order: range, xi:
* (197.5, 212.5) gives 209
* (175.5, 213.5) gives 209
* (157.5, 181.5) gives 174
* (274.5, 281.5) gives 277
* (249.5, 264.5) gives 250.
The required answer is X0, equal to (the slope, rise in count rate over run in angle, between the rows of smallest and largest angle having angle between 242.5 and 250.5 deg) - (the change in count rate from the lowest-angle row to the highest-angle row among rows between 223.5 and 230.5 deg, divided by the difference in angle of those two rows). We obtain 0.2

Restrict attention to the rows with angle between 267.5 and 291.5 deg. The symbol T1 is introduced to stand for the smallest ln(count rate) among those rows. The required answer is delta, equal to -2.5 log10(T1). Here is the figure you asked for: -1.19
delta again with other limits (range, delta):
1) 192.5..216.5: -1.21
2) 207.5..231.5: -1.22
